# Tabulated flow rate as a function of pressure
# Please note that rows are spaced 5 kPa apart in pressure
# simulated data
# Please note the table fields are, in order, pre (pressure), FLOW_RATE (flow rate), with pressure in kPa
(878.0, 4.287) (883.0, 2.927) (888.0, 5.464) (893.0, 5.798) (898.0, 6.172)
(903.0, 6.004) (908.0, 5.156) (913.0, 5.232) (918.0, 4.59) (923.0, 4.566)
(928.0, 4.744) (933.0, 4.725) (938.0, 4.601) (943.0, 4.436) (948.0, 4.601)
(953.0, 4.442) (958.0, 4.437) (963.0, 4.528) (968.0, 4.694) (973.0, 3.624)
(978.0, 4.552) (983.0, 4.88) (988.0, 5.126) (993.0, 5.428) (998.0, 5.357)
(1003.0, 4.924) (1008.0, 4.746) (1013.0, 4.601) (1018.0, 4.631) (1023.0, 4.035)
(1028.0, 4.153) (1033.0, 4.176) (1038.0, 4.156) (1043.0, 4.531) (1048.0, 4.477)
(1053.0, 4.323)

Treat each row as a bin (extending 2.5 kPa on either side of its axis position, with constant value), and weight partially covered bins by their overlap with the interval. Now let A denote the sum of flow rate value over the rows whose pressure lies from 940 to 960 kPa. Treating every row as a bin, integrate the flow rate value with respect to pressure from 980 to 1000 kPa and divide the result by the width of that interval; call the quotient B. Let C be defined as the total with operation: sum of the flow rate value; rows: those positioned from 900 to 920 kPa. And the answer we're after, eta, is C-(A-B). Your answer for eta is 8.2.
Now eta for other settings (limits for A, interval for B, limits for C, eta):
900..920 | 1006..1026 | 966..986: 1.3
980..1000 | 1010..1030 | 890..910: 6.7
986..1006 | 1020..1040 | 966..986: 1.1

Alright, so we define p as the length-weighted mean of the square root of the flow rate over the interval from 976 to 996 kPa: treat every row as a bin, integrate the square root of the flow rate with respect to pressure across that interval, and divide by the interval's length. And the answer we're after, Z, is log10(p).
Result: 0.35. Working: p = 2.24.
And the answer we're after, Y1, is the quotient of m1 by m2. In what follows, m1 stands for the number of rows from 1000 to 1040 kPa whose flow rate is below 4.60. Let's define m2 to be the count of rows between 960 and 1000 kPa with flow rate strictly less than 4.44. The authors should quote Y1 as 4.0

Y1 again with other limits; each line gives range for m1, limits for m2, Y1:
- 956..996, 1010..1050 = 1.0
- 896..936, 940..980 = 0.7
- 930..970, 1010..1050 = 1.0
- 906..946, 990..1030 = 1.5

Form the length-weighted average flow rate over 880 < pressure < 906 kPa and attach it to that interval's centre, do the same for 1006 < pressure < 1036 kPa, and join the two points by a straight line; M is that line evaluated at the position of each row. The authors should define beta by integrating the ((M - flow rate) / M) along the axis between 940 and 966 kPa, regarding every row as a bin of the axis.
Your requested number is 1.9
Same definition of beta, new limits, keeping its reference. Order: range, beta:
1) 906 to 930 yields 1.1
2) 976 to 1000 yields -2.5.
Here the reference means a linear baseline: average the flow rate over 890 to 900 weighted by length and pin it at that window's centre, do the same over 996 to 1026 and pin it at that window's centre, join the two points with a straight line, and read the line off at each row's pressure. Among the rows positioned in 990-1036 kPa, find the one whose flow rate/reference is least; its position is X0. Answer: 1023.0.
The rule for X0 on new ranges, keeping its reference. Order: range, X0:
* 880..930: 883.0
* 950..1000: 973.0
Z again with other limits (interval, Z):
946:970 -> 0.33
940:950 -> 0.33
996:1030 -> 0.33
